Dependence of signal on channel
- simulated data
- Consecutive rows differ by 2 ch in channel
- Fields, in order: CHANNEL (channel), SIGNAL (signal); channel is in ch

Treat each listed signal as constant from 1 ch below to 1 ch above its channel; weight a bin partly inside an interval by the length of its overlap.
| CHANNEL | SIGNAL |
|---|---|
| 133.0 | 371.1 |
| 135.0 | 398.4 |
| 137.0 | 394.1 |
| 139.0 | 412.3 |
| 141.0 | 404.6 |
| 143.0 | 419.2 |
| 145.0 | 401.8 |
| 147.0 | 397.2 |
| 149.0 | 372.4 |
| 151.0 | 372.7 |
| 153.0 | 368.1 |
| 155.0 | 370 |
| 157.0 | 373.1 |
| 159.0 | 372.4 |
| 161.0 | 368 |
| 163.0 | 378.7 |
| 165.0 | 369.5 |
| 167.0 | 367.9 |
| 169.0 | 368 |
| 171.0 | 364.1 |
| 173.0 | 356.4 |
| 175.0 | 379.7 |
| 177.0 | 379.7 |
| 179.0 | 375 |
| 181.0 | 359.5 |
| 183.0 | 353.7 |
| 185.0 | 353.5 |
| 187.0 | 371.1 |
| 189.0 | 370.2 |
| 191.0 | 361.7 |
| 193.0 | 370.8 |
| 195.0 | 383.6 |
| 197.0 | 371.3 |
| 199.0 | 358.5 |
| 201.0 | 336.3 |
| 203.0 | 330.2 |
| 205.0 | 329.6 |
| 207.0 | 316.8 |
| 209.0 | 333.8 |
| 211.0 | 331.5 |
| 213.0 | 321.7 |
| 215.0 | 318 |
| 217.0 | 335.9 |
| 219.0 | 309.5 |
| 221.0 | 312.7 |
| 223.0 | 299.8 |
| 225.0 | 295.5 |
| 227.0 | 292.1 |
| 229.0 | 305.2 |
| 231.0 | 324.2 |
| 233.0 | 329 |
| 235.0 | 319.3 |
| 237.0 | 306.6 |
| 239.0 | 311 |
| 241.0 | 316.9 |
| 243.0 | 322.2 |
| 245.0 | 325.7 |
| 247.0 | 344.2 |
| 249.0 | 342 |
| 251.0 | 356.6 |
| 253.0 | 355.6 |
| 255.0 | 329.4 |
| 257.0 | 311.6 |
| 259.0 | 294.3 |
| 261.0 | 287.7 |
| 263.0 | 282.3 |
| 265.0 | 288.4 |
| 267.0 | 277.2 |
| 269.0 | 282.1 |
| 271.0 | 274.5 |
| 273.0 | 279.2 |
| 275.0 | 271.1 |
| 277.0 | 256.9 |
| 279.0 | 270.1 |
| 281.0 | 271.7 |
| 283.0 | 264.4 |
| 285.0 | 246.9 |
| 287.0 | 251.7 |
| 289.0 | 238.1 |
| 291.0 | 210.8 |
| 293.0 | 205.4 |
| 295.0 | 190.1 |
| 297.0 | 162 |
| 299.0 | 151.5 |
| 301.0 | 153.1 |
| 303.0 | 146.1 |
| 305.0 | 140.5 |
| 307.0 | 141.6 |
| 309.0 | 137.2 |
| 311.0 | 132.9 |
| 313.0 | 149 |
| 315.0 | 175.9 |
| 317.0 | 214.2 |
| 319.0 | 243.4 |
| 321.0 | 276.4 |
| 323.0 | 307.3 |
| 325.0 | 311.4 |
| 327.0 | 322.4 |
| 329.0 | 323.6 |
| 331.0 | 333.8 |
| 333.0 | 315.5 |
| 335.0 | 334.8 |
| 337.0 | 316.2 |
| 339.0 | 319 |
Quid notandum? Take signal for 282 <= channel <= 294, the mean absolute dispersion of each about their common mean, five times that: 94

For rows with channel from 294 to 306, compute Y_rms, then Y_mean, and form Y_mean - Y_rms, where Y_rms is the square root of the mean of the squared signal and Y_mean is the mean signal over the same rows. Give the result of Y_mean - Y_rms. -0.82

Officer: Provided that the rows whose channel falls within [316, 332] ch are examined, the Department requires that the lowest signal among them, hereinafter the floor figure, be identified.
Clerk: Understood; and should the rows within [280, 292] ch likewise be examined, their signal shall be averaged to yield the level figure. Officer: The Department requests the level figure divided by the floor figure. 1.15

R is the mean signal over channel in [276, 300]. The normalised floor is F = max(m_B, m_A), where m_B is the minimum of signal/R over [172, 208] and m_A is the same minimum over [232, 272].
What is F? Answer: 1.40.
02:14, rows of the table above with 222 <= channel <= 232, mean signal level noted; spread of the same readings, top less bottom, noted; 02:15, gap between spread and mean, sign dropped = 271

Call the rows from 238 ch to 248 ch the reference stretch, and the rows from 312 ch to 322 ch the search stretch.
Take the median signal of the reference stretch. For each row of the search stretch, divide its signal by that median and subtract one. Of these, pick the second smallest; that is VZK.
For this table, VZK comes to -0.5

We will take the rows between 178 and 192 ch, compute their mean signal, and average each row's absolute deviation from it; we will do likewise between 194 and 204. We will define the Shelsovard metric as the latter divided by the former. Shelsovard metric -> 2.5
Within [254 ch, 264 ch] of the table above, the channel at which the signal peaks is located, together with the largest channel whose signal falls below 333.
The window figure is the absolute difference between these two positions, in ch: 8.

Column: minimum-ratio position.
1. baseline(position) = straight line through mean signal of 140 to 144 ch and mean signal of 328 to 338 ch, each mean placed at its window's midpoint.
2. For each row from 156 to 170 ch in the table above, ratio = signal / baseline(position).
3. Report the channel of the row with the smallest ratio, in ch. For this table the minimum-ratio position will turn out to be 161.0 ch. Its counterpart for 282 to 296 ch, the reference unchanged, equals 295.0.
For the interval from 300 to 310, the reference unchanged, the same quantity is 309.0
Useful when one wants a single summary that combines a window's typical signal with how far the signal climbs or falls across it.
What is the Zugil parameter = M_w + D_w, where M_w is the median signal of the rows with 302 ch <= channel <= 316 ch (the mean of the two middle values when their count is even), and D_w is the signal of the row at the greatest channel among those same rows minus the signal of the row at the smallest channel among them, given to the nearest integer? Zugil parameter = 171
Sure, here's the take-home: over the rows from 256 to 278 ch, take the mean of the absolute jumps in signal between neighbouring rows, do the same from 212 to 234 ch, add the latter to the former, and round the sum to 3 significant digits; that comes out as 19.5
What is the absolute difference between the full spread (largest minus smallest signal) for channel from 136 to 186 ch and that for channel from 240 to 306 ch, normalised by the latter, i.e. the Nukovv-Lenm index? 0.70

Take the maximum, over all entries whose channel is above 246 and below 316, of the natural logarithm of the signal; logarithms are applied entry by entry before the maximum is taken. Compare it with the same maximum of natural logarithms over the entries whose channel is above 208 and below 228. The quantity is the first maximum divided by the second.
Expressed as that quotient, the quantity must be 1.010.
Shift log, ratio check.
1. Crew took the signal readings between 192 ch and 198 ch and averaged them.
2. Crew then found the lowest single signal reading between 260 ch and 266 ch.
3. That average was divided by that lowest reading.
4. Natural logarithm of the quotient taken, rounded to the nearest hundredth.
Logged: 0.28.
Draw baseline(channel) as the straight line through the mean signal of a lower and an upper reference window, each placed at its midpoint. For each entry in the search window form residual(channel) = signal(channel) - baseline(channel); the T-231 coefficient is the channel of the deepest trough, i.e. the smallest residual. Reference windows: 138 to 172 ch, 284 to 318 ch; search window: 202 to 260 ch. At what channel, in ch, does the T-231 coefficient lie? 207.0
